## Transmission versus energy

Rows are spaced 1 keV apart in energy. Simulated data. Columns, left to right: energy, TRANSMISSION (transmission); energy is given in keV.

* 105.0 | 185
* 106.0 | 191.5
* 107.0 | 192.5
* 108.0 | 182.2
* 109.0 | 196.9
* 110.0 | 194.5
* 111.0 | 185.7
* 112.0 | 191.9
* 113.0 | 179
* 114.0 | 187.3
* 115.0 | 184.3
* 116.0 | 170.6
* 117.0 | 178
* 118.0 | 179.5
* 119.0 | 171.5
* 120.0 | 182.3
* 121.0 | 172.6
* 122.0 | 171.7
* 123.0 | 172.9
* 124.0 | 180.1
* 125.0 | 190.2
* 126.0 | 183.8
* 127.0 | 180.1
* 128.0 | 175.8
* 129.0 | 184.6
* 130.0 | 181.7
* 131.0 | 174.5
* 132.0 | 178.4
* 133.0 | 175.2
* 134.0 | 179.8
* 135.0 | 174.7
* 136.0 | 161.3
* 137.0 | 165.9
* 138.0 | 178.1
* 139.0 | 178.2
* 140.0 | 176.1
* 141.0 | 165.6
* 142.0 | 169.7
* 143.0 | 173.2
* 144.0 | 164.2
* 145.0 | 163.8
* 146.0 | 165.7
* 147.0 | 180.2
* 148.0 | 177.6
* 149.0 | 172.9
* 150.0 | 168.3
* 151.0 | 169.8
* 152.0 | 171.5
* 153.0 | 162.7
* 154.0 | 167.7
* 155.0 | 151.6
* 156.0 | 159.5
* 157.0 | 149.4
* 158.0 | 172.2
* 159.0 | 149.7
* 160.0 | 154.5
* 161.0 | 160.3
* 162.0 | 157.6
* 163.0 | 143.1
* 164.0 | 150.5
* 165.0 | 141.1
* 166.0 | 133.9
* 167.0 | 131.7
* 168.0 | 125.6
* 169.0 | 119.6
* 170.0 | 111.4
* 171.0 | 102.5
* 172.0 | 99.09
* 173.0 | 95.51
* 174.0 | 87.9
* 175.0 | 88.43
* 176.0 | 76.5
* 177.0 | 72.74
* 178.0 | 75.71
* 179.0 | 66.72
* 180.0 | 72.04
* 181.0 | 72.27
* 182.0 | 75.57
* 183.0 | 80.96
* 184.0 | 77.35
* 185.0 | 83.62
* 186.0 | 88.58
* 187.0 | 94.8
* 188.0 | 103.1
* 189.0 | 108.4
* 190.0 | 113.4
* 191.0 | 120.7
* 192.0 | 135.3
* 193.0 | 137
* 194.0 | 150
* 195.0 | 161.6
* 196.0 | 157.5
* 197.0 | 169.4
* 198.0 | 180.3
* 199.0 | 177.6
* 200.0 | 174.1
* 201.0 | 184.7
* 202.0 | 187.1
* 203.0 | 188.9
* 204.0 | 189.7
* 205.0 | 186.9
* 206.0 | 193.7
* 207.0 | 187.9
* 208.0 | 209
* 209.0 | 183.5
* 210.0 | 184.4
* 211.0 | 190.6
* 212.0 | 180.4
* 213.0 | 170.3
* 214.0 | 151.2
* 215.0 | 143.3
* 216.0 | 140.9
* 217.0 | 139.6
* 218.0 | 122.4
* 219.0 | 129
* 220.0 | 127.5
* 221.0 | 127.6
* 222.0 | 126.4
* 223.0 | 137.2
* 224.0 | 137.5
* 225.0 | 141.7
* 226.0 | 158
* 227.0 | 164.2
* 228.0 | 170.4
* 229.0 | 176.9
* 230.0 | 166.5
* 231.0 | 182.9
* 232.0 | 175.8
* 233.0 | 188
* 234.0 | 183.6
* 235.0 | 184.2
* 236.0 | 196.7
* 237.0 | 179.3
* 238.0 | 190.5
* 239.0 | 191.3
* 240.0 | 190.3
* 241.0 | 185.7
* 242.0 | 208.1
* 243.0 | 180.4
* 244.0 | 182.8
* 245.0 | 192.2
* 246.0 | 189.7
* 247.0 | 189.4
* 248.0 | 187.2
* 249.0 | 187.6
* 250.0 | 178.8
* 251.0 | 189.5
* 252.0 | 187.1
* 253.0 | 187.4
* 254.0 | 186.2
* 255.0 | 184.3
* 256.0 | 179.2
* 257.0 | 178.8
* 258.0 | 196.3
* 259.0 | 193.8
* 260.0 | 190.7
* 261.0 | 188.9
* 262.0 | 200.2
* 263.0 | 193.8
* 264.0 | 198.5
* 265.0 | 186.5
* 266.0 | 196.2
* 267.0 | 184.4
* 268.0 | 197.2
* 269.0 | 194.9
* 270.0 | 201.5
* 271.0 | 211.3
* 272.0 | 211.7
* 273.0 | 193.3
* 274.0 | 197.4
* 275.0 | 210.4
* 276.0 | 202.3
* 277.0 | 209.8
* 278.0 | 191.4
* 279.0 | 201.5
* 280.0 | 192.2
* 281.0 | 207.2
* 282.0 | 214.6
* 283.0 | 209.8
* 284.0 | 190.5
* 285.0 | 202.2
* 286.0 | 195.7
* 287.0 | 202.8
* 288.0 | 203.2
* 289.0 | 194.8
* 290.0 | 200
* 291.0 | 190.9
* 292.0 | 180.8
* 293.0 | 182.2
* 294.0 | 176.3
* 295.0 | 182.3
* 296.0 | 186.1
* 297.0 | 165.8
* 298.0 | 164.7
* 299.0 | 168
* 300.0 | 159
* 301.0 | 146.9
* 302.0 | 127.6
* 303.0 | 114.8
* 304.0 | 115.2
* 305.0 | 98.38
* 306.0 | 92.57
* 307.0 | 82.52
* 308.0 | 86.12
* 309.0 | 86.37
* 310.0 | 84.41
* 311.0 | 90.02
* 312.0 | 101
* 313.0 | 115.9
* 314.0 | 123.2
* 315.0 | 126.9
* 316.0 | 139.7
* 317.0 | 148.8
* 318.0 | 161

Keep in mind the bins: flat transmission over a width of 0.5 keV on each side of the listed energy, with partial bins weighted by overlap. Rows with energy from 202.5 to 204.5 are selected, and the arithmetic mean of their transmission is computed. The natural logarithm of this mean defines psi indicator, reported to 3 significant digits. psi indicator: 5.24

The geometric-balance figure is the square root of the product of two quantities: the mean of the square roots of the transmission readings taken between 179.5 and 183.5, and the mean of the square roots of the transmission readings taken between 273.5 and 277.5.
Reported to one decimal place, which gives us 11.1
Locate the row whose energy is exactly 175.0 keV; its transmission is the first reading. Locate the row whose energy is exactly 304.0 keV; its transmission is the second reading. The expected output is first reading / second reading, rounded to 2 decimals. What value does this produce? 0.77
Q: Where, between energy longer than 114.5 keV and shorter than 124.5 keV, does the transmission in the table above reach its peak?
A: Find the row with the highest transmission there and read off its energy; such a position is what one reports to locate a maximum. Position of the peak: 115.0 keV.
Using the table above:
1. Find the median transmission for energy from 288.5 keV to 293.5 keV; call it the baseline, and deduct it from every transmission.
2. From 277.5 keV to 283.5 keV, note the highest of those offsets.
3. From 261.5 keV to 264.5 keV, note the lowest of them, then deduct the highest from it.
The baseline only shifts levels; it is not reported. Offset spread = -21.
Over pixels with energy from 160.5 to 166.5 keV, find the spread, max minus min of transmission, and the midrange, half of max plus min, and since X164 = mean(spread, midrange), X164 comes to 87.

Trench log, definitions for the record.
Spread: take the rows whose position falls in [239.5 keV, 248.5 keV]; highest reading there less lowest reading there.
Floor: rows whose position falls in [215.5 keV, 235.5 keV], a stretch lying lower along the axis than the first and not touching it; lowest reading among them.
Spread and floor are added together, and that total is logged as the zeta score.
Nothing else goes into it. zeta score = 150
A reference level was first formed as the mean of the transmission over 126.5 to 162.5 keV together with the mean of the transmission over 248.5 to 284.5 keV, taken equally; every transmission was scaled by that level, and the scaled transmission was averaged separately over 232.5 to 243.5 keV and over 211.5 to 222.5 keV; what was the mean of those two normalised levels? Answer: 0.91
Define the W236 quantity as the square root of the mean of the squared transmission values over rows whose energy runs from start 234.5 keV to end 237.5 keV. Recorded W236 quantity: 187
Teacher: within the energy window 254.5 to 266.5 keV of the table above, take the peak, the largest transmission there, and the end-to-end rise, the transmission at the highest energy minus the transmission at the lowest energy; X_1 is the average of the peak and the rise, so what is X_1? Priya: 106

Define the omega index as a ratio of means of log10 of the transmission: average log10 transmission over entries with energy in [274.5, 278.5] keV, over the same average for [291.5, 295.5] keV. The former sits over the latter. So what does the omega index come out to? 1.02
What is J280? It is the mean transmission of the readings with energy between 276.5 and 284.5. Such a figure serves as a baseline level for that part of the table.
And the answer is 202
